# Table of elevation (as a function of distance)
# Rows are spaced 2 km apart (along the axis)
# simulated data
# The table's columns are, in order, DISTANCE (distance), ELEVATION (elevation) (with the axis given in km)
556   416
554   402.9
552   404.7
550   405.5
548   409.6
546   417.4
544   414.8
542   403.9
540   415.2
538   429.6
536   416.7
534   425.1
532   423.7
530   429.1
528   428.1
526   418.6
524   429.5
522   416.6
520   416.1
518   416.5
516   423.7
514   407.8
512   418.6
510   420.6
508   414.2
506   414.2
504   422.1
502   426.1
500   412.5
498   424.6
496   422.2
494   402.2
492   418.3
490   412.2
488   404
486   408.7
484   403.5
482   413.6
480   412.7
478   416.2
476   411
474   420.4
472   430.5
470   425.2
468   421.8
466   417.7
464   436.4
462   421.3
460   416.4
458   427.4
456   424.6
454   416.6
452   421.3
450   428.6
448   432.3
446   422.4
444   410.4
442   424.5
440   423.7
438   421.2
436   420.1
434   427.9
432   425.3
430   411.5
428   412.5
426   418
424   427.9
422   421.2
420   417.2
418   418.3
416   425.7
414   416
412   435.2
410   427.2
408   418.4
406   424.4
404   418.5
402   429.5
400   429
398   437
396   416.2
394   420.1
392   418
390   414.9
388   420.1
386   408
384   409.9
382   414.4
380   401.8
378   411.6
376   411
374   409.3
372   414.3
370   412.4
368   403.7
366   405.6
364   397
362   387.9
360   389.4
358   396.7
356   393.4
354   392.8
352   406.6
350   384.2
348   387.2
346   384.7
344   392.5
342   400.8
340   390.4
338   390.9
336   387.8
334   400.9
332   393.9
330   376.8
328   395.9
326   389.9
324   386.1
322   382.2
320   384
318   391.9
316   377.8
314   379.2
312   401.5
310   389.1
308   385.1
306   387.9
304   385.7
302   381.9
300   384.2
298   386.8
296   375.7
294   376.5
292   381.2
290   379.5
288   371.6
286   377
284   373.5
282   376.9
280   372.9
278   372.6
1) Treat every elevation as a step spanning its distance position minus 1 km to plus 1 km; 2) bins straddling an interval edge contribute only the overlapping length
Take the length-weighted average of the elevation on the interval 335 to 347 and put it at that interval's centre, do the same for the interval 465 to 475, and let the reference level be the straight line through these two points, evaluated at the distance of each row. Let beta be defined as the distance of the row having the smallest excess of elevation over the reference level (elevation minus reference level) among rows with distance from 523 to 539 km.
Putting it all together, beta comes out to 536 km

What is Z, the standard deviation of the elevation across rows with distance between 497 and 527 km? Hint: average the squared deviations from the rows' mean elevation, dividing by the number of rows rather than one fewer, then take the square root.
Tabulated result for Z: 5.54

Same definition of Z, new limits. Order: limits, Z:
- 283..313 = 7.28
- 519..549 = 7.45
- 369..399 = 7.58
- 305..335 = 7.46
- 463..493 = 8.84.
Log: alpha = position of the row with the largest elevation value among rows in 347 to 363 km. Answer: 352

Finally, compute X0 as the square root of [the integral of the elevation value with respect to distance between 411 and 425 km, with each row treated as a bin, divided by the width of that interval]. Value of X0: 20.6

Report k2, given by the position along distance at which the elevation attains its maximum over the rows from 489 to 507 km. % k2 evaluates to 502 km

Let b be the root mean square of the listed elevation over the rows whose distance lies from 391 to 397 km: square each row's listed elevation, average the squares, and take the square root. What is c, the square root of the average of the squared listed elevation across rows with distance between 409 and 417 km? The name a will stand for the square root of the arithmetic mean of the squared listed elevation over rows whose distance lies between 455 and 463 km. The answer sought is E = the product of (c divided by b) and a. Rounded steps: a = 422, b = 418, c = 426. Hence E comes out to 431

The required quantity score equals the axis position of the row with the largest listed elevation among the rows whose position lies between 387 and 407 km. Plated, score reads 398 km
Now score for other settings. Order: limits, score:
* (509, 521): 516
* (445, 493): 464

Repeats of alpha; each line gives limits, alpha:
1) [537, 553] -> 538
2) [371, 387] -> 382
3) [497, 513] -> 502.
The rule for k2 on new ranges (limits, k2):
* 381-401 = 398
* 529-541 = 538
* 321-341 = 334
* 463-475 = 464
